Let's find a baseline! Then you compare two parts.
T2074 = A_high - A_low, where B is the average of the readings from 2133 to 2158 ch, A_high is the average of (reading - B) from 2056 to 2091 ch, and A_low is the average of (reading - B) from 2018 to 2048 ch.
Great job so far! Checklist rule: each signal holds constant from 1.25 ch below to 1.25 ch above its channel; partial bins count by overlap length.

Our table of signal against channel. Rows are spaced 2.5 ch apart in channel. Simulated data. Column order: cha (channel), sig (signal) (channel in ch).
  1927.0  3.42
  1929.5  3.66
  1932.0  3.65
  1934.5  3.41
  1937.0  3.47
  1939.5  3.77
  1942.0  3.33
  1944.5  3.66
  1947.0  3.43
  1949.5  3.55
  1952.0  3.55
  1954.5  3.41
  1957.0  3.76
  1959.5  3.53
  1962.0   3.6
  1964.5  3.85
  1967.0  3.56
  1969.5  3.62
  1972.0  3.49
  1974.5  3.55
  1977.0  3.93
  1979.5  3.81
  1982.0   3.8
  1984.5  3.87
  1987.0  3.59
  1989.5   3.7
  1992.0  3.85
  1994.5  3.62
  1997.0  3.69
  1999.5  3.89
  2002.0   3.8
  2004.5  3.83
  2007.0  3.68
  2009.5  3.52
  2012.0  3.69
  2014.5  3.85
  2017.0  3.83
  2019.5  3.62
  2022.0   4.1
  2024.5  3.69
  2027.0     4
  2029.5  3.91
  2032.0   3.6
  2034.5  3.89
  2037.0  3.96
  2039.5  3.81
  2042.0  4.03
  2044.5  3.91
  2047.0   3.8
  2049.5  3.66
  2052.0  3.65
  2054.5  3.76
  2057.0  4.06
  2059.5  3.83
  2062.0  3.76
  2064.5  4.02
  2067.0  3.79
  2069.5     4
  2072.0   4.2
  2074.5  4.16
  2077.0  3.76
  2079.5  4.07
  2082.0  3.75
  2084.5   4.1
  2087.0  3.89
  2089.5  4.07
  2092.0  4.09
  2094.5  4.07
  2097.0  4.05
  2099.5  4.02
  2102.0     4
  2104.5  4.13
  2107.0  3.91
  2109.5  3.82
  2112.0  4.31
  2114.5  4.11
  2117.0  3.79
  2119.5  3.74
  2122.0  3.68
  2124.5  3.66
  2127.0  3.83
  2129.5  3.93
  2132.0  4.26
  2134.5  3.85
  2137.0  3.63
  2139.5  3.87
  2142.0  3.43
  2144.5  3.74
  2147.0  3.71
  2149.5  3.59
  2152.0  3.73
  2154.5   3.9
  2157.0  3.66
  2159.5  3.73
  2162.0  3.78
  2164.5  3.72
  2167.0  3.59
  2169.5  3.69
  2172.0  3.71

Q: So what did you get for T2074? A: 0.10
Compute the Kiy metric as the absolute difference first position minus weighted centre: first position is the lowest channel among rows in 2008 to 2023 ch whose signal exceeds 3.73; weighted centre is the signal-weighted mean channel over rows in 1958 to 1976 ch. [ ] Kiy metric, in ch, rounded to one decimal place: 47.5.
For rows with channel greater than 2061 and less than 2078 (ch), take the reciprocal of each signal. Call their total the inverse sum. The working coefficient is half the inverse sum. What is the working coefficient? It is 0.887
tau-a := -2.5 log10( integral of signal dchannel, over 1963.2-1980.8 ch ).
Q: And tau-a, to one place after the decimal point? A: -4.5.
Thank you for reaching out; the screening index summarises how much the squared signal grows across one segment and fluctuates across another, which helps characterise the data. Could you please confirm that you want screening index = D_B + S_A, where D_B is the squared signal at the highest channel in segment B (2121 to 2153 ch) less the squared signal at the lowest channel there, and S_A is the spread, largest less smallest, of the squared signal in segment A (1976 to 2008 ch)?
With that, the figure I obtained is 2.93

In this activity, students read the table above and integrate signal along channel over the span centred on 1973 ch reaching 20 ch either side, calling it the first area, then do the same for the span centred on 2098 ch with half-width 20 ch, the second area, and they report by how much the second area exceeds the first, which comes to 13.2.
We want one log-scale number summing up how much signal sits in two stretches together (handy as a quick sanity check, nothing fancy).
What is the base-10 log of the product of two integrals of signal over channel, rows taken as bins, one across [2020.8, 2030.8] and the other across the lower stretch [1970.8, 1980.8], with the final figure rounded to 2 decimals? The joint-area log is 3.16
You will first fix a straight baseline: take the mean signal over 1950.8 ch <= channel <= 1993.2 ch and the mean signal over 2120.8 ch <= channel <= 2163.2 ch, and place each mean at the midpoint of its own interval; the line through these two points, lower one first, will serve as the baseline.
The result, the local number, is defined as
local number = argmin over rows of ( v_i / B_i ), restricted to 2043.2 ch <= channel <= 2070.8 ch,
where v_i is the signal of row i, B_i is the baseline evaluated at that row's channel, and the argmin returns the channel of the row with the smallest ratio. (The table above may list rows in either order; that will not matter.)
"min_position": 2052.0 ch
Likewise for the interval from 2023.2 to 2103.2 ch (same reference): 2032.0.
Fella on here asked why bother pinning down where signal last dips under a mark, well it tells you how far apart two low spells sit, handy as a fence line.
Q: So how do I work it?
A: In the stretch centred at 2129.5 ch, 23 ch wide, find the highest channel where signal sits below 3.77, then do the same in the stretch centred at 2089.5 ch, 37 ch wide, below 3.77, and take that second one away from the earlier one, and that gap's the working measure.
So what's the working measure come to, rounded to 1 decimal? 55.0 ch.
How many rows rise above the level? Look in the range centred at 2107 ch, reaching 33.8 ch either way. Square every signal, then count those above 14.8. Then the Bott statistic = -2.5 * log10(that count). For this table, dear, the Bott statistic -3.1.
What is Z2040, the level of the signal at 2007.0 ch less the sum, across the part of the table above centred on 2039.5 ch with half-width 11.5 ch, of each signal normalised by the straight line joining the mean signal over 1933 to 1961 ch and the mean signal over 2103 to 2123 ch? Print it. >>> -5.5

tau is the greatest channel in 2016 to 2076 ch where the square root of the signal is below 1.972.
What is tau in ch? 2067.0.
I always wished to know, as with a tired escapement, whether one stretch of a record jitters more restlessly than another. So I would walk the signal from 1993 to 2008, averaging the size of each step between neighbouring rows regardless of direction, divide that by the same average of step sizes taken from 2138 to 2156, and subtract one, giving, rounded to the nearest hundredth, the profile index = -0.46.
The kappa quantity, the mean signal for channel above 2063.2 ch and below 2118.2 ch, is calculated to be 4.00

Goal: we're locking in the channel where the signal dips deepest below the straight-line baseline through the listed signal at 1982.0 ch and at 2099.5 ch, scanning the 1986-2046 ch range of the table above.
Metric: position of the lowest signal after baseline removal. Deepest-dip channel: 2009.5 ch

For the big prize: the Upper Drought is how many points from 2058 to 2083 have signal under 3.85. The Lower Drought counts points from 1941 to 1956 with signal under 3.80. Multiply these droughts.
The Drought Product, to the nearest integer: 30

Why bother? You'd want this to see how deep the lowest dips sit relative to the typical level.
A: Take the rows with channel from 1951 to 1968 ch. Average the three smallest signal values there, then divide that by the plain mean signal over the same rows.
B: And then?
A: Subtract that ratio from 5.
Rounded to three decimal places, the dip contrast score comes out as 4.031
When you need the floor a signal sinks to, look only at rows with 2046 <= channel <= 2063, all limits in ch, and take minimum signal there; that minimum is 3.65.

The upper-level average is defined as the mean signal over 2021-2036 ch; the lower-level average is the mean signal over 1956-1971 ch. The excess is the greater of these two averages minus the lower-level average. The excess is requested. 0.21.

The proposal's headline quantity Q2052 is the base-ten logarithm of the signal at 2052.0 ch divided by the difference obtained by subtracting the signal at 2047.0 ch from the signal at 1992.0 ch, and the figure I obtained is 1.9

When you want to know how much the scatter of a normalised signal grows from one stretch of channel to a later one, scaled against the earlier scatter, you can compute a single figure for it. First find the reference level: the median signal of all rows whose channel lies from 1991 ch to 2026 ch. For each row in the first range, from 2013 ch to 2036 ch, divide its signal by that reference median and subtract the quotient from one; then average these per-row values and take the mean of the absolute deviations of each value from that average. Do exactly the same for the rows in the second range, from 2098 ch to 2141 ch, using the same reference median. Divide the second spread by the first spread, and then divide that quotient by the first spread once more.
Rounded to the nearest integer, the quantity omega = 35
